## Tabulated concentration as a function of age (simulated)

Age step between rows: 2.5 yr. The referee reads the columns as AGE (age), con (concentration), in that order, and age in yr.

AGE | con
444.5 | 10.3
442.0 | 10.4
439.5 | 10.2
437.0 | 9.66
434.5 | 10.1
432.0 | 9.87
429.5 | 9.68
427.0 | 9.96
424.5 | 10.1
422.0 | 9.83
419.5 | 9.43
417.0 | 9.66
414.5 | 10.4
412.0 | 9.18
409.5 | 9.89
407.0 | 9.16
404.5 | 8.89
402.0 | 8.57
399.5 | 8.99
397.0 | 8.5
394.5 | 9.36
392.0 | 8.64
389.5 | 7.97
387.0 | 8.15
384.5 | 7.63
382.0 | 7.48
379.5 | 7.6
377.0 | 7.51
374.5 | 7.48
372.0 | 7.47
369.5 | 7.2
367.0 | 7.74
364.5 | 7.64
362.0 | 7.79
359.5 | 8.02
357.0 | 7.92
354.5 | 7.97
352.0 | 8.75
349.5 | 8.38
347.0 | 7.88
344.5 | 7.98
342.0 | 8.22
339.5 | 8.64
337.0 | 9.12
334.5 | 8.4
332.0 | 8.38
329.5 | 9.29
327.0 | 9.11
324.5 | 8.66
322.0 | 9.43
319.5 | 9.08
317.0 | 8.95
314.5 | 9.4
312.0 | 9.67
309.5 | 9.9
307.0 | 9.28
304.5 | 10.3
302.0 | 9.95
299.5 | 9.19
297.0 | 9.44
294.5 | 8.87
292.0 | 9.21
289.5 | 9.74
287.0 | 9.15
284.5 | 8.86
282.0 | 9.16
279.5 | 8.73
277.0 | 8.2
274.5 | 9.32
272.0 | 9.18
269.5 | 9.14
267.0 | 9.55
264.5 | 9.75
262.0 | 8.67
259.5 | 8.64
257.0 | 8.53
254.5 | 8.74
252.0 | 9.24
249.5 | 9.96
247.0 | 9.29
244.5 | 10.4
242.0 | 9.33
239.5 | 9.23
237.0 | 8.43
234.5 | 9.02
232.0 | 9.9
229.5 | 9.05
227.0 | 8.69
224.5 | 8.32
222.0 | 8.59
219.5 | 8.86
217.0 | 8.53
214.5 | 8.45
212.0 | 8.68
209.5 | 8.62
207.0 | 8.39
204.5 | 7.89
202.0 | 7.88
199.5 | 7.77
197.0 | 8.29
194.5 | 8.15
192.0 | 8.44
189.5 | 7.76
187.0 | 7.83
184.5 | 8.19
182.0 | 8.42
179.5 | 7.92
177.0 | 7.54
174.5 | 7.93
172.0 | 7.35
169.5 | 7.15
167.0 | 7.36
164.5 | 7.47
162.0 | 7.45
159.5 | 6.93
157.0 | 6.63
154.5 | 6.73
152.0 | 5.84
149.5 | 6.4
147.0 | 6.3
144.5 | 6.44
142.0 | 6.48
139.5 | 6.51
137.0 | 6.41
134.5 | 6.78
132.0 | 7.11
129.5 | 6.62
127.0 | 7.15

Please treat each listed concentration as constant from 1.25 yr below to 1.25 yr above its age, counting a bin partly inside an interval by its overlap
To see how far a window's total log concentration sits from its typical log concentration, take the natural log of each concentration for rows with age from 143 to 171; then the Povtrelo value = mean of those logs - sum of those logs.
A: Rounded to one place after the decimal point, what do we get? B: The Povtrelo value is -19.1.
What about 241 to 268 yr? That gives -22.3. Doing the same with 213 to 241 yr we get -21.8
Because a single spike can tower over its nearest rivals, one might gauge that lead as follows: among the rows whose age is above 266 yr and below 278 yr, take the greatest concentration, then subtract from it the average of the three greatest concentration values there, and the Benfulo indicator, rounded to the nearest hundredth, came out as 0.20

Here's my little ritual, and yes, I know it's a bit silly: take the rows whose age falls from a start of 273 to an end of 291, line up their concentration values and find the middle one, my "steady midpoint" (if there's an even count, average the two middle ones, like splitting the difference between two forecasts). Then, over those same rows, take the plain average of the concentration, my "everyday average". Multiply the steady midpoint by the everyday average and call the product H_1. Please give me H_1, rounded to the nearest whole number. 83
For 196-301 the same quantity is 79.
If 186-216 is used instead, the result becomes 67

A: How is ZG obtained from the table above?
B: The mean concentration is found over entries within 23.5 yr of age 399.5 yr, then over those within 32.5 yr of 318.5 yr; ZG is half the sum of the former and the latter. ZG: 8.92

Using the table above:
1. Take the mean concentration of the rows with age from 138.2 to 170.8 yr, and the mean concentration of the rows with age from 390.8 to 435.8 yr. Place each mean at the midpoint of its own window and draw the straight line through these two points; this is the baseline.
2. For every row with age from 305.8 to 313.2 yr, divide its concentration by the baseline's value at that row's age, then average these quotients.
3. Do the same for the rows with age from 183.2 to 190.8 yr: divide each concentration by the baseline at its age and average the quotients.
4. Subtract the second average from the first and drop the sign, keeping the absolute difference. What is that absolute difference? 0.030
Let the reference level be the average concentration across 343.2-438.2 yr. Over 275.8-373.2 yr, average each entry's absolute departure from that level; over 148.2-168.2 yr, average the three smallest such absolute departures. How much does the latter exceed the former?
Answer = 0.58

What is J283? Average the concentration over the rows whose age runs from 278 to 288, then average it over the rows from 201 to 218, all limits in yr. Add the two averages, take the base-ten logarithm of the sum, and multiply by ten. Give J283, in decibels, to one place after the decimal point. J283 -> 12.4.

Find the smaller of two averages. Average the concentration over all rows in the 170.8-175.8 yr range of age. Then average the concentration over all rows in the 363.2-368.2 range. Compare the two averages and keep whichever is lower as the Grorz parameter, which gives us 7.64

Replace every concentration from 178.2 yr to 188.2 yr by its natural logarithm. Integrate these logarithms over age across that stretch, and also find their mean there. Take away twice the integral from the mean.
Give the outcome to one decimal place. -39.7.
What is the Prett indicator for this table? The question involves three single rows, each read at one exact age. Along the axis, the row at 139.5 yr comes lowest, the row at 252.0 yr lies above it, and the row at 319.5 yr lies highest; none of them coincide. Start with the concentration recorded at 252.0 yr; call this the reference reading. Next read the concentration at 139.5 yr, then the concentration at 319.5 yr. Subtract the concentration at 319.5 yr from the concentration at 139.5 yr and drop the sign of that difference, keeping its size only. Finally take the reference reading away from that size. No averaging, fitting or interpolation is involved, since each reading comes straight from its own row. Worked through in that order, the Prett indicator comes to -6.7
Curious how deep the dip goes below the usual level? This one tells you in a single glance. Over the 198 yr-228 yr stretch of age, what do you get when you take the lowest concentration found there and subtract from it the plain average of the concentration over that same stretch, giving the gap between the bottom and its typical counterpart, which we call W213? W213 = -0.62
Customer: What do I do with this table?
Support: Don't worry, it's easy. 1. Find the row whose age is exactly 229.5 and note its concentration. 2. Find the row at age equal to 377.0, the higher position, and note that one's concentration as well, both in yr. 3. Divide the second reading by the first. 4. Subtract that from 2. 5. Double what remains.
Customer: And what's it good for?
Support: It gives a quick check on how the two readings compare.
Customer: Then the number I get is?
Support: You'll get 2.34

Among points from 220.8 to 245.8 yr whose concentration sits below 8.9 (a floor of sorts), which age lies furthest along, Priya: 237.0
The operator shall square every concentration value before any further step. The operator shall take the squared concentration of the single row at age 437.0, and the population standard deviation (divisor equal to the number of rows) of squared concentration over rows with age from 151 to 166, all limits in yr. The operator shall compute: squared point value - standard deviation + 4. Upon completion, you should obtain 90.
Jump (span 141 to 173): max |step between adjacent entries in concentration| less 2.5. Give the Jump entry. -1.6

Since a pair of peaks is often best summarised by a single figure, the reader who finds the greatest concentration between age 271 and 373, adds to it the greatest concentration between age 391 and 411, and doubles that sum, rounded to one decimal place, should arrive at 40.4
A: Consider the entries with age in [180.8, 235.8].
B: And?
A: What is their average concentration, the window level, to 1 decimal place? 8.4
